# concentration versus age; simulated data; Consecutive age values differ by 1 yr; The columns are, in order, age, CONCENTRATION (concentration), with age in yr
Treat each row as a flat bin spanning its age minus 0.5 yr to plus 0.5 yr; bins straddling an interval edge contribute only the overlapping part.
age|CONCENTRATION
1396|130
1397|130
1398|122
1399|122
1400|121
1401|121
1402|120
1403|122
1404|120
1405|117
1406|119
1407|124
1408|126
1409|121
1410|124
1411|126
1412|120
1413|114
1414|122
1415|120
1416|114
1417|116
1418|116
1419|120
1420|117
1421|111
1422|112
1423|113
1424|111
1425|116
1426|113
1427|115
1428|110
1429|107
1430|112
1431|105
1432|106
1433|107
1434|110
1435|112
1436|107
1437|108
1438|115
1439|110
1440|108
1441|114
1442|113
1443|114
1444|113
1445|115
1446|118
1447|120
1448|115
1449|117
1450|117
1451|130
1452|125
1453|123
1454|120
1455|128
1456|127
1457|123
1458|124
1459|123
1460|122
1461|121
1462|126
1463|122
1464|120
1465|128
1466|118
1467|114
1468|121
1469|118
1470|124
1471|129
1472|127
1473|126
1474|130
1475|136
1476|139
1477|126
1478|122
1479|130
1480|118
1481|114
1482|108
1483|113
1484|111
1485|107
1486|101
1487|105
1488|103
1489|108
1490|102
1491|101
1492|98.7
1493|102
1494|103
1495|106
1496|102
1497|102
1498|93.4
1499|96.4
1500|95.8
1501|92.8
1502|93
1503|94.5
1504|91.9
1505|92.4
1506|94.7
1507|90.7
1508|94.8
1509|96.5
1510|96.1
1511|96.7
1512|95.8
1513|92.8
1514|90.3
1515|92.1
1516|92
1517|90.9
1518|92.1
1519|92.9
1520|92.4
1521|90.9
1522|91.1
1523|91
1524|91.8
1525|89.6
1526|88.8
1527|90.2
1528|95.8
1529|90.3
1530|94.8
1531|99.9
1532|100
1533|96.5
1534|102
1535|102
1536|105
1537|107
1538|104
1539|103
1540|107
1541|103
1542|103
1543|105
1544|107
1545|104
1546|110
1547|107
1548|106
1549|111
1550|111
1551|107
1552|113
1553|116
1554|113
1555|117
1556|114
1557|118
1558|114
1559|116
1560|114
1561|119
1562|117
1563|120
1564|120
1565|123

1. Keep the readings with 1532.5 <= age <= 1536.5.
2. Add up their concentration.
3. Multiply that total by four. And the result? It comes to 1622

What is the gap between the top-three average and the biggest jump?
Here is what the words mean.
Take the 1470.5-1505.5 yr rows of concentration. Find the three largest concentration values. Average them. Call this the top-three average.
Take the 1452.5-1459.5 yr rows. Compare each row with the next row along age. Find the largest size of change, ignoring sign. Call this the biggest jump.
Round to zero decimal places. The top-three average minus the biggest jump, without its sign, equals 127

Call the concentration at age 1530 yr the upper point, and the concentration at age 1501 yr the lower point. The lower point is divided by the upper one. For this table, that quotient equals 0.98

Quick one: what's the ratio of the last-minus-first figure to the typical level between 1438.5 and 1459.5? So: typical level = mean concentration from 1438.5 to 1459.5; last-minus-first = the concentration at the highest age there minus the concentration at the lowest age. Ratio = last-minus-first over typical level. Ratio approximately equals 0.11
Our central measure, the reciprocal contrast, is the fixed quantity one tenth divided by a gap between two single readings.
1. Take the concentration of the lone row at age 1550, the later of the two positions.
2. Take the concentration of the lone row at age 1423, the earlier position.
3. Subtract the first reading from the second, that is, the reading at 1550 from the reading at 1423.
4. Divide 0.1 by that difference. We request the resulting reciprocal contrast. 0.050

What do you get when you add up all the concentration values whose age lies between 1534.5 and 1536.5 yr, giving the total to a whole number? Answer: 207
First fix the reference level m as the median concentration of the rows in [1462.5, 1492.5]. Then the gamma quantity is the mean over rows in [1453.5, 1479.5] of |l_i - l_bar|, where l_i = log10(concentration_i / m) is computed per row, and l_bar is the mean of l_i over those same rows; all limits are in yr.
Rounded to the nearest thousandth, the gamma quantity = 0.015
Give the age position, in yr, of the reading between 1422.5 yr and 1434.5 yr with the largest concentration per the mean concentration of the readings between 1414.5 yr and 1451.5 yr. 1425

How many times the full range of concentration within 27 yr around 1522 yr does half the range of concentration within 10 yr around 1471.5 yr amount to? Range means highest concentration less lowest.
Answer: 0.9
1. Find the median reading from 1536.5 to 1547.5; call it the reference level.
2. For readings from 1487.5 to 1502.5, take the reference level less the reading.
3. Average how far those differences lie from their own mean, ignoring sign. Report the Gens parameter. 3.9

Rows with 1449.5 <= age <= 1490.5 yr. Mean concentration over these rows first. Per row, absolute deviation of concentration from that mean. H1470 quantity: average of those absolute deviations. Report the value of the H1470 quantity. 7.16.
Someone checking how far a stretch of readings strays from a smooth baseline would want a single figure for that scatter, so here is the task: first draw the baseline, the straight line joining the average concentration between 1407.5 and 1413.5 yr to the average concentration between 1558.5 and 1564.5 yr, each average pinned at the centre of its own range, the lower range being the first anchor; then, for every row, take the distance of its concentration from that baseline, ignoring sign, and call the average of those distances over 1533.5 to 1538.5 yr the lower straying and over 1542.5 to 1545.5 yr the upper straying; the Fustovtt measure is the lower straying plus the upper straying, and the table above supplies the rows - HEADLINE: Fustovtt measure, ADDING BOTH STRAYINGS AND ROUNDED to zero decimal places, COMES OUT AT 27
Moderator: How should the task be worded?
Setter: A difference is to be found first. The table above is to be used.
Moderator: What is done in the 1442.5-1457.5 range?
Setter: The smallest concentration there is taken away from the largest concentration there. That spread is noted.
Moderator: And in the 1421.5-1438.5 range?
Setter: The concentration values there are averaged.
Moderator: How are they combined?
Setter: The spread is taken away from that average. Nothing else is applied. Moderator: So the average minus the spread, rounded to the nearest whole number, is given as 94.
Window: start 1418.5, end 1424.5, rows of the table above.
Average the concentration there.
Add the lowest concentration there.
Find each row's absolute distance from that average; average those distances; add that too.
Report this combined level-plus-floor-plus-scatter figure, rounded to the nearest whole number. 228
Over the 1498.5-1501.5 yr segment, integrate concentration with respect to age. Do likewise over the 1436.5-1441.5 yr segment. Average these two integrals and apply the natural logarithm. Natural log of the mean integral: 6.04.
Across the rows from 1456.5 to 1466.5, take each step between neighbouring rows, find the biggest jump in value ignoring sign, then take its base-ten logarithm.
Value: 1.00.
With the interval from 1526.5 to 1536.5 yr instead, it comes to 0.75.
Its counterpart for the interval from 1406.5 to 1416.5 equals 0.90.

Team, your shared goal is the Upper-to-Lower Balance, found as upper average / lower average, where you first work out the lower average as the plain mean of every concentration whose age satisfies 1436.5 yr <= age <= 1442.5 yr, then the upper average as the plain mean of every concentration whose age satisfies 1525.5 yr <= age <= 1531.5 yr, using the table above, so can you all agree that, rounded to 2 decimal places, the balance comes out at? 0.84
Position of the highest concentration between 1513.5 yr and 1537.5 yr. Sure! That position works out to 1537 yr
